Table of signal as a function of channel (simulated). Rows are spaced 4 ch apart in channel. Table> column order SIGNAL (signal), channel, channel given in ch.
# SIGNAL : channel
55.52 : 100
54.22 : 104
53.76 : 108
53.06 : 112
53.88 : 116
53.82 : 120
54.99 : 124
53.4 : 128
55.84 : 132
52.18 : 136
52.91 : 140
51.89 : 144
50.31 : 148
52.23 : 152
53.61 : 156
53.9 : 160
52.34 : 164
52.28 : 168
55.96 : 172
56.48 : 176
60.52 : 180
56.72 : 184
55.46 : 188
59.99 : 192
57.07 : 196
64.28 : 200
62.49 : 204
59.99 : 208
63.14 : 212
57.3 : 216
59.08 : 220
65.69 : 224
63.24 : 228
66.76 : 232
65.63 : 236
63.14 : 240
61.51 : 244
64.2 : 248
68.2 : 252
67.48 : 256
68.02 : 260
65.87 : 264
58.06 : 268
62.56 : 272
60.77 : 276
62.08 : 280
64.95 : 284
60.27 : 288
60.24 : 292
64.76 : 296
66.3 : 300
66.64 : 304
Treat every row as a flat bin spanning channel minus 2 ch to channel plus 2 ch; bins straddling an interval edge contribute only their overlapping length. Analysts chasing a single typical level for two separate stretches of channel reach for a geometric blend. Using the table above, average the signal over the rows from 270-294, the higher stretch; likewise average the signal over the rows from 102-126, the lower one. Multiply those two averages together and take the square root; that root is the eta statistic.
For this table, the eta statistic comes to 57.7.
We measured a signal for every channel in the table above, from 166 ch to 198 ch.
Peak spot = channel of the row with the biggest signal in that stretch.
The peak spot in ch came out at 180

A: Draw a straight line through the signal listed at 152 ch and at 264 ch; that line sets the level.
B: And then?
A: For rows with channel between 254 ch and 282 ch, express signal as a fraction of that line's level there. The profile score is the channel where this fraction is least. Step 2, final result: 268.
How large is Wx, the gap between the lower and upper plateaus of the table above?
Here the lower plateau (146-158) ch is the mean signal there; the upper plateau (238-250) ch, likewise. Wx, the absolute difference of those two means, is 10.9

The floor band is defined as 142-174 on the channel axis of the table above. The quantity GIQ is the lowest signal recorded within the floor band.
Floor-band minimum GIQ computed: 50.31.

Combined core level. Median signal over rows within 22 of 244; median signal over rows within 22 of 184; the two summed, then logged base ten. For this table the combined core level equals 2.09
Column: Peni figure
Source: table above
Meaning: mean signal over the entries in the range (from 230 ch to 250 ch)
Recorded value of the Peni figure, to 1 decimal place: 64.2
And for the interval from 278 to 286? 63.5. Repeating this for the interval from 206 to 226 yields 61.0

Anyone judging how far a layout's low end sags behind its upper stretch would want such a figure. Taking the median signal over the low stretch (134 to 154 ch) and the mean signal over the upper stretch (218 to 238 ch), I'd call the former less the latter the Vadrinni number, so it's -12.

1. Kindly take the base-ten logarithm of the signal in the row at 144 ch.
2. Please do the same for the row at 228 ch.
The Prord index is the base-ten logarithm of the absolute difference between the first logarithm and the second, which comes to -1.1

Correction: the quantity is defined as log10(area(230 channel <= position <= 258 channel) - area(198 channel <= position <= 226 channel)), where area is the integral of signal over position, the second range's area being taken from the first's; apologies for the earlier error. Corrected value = 2.0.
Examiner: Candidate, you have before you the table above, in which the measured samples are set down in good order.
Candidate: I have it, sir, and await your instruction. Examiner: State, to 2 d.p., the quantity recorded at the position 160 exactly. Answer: 53.90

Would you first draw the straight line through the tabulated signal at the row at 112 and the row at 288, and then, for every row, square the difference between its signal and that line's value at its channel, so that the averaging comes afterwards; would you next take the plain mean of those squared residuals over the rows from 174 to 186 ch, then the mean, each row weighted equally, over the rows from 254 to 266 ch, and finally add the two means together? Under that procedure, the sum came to 73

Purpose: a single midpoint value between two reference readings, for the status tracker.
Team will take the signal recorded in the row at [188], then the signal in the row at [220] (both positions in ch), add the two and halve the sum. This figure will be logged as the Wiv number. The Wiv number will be 57.3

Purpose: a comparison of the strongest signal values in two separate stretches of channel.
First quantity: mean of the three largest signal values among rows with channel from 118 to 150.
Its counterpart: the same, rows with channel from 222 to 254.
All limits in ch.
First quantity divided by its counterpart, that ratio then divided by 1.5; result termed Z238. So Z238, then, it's 0.55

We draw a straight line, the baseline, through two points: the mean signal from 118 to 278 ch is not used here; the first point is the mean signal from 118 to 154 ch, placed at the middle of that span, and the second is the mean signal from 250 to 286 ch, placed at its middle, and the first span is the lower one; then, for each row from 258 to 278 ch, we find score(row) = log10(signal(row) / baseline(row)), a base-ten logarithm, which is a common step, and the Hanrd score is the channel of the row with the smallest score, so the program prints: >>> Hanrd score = 268 ch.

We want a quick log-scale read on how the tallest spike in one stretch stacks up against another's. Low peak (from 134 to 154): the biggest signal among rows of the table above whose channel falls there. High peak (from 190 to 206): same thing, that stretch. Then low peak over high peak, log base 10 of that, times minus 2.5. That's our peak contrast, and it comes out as 0.21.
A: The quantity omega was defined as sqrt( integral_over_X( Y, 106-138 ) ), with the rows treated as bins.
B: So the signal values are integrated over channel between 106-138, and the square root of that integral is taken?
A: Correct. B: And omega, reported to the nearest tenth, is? 41.5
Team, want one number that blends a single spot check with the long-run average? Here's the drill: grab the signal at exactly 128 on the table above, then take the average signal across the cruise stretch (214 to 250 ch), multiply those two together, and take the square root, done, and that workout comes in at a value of 58.0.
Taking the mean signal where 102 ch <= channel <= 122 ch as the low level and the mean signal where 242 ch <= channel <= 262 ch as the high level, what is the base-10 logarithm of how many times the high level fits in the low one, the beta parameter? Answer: -0.09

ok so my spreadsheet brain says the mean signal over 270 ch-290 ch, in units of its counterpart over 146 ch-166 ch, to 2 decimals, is 1.18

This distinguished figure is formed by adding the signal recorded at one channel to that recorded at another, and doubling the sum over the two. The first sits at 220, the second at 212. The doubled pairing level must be 244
